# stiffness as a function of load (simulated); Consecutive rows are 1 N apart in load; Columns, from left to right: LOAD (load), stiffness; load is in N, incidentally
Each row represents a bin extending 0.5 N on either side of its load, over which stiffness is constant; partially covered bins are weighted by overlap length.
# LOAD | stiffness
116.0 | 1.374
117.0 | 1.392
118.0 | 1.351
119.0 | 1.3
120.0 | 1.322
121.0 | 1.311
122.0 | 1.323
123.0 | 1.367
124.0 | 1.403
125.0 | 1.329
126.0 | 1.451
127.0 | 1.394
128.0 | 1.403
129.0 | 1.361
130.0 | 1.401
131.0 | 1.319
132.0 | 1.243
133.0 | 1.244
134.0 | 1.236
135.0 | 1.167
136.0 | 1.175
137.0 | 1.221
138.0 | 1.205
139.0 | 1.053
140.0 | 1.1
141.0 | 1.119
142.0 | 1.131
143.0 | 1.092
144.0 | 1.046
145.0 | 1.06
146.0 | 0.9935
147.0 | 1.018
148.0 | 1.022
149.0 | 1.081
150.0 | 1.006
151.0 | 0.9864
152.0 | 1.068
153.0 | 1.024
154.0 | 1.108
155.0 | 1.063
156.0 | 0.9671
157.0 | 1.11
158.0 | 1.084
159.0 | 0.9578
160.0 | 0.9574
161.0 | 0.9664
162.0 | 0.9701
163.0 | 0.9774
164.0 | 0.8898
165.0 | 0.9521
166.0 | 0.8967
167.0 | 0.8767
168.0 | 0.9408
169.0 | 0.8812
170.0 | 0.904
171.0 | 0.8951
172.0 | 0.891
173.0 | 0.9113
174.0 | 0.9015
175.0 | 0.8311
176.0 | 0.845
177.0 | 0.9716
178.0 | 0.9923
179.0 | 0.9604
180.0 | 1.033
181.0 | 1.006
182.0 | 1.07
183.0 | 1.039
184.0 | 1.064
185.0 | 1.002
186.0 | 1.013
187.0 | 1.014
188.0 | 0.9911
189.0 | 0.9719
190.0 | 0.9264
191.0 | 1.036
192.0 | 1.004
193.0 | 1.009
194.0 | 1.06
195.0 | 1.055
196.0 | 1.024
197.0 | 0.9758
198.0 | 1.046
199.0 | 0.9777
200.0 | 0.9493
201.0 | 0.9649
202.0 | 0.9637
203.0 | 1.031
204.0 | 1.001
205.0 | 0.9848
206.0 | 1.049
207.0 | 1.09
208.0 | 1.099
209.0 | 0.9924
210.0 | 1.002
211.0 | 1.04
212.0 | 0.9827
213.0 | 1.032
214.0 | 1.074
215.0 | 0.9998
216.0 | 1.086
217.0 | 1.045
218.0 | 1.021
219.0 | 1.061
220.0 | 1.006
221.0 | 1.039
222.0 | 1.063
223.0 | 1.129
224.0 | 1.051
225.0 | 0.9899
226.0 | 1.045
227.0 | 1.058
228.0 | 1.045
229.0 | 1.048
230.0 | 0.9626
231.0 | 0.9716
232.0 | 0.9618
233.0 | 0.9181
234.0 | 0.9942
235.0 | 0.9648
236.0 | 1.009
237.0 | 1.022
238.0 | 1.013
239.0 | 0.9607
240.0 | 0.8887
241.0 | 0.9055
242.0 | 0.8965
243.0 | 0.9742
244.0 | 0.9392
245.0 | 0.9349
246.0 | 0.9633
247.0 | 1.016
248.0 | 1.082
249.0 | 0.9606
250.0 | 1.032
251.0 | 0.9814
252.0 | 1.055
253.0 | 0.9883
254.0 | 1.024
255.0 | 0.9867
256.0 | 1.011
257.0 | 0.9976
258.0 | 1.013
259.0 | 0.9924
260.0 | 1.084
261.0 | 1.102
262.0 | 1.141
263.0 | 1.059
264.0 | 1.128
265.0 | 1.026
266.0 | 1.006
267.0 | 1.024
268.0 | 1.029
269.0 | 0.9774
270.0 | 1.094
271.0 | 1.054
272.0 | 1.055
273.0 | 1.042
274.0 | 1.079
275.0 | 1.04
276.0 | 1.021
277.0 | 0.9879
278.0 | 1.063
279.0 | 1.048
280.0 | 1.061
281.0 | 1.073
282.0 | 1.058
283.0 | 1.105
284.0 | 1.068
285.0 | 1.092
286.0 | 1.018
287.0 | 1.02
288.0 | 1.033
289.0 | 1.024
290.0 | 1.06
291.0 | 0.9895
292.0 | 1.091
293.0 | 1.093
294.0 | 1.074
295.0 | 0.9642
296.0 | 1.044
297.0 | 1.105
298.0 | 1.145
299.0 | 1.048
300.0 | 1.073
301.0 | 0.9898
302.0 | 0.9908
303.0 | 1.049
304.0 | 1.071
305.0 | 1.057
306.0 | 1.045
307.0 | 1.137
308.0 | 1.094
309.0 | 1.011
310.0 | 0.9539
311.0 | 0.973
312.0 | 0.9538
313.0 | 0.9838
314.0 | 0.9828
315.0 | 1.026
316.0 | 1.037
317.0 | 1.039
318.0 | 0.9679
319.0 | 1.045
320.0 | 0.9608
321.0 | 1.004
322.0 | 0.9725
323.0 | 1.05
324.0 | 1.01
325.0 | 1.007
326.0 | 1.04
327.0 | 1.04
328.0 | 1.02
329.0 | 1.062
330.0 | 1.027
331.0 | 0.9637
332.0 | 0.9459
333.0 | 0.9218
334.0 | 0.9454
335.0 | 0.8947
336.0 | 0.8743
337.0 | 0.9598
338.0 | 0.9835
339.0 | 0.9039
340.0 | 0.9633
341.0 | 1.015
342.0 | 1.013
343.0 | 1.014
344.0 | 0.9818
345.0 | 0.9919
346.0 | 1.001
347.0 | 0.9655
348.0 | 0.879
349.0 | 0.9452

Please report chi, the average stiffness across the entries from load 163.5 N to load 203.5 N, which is 0.97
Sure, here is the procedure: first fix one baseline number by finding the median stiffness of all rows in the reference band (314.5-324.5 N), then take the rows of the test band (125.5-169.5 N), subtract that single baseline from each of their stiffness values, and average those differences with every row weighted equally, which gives 0.078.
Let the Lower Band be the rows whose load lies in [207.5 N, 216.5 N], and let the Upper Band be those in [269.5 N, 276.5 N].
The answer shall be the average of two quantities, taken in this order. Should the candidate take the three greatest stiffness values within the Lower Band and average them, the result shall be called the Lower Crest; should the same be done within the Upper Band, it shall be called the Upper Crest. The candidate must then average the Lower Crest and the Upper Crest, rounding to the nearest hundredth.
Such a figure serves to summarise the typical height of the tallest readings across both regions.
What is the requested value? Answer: 1.08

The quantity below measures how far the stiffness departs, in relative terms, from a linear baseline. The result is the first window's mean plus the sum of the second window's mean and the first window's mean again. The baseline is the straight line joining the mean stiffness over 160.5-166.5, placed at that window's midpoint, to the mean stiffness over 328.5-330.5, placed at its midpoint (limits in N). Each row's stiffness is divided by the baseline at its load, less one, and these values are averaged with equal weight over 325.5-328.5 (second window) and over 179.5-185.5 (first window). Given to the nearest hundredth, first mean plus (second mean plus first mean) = 0.16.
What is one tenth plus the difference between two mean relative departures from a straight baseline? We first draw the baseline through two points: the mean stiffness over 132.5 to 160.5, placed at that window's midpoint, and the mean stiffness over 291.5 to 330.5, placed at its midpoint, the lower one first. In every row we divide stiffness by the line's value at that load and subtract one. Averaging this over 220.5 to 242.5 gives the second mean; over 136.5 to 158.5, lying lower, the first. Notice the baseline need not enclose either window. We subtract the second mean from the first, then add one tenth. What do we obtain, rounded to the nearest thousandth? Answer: 0.146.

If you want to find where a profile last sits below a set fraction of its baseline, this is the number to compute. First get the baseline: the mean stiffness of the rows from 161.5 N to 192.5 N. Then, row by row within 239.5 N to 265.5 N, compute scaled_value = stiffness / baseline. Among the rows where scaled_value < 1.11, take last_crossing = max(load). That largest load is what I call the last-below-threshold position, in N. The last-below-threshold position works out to 265.0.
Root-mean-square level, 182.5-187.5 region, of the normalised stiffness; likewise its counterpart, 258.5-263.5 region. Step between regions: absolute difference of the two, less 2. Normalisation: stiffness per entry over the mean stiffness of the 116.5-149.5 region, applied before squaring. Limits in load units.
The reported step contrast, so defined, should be -1.96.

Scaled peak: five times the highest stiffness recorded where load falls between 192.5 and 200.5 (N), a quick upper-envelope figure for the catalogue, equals 5.30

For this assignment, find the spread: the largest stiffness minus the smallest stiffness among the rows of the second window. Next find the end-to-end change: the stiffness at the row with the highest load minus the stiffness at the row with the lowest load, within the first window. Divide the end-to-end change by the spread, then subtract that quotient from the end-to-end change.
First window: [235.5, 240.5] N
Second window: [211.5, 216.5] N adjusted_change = 1.0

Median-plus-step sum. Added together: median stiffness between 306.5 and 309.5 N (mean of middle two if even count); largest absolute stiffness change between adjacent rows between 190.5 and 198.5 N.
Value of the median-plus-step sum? 1.16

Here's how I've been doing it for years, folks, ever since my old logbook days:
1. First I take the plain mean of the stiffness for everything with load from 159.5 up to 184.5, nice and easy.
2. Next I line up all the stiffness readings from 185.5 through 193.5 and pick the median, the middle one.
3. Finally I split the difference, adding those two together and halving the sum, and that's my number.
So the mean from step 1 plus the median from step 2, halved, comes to 0.98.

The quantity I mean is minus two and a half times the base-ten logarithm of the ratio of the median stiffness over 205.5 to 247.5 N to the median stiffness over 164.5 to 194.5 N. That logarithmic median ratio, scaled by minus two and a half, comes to -0.043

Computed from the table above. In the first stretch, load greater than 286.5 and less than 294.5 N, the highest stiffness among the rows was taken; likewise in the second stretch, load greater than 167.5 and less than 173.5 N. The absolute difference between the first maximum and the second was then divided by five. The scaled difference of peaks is 0.030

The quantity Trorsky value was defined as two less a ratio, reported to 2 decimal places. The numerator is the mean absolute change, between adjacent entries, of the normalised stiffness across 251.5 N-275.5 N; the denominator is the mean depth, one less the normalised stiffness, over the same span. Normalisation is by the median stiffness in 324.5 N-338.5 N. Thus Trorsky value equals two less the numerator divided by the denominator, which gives 2.61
